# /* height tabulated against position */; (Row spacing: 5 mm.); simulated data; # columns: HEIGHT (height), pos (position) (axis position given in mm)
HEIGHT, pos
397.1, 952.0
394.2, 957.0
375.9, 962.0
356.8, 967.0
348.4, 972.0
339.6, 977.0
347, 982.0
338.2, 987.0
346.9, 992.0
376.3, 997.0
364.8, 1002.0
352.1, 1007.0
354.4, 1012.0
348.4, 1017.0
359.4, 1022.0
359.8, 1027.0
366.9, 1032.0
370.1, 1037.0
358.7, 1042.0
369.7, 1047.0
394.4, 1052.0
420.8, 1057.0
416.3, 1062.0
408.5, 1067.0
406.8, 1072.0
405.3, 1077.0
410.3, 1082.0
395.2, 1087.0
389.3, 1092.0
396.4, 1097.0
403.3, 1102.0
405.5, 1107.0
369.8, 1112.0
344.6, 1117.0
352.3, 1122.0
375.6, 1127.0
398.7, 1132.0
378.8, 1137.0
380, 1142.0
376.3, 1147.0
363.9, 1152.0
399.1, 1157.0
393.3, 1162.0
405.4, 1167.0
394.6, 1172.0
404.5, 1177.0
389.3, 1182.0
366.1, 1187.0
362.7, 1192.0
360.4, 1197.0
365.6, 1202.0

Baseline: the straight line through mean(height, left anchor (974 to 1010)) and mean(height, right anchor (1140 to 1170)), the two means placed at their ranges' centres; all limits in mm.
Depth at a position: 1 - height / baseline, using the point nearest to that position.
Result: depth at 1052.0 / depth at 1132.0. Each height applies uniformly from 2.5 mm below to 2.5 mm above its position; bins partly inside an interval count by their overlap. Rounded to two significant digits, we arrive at 1.8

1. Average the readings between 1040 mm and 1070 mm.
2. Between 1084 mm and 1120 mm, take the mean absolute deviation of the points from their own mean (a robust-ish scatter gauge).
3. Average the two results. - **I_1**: 206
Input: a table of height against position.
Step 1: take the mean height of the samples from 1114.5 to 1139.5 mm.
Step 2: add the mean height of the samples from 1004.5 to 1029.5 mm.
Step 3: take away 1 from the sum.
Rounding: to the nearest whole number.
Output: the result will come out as 724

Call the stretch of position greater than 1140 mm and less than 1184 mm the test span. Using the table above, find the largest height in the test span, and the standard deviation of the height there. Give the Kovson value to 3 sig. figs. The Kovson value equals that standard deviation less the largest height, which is -392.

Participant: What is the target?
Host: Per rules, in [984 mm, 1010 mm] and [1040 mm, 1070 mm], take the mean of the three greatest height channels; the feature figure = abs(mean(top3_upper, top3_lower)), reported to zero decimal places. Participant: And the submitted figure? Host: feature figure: 390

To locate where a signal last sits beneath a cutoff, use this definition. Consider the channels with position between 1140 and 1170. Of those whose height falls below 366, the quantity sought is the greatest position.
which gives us 1152.0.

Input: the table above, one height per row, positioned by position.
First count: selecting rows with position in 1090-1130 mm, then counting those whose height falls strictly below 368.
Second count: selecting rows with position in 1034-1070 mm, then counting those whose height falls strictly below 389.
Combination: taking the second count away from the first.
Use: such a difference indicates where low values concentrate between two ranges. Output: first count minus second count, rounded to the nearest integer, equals -1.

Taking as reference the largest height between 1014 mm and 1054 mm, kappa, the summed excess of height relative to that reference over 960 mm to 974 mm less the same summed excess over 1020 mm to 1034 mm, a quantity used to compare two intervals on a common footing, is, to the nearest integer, -5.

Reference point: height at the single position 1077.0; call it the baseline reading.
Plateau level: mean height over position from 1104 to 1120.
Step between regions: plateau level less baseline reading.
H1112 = -32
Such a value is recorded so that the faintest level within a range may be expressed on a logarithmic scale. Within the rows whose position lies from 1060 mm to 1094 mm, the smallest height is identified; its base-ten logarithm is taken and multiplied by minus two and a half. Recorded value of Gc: -6.48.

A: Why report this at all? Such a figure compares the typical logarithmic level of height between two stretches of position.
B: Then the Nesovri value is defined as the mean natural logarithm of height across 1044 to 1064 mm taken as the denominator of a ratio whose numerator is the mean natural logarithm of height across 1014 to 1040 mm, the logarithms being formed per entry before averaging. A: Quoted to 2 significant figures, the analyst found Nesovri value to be 0.98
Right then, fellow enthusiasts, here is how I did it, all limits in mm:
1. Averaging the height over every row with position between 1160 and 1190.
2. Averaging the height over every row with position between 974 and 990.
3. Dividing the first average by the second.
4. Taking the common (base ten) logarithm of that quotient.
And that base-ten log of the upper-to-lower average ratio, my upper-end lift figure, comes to 0.06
